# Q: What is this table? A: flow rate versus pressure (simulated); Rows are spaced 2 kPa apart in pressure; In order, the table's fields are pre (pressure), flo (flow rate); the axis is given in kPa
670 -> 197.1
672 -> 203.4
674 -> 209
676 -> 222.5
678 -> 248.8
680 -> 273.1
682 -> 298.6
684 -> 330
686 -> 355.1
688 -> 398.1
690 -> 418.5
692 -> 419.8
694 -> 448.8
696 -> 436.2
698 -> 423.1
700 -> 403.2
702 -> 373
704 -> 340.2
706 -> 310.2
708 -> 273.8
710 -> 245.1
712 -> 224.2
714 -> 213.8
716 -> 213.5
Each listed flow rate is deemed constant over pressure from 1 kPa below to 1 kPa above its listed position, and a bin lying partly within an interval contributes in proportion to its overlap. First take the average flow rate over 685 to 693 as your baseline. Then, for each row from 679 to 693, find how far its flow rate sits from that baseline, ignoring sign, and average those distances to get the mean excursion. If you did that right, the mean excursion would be 54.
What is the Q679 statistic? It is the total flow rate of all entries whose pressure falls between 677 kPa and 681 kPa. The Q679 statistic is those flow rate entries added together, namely 522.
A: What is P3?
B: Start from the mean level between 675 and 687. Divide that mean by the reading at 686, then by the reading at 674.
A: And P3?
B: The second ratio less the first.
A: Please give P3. 0.6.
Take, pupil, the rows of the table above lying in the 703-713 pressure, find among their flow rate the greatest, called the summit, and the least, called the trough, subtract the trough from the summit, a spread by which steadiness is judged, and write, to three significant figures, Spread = 116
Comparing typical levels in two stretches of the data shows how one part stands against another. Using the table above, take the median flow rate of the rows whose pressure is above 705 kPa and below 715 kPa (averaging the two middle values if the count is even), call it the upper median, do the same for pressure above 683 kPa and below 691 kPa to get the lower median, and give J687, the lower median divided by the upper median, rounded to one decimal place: 1.5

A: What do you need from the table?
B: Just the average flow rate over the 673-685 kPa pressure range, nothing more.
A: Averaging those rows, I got 264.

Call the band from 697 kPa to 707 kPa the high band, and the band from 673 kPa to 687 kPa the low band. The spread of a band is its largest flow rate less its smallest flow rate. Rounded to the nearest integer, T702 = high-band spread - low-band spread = -33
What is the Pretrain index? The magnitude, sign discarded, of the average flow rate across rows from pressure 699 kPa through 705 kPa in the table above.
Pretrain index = 372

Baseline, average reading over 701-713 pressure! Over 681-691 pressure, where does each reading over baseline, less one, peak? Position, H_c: 690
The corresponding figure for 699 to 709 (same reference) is 700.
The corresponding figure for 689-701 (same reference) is 694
